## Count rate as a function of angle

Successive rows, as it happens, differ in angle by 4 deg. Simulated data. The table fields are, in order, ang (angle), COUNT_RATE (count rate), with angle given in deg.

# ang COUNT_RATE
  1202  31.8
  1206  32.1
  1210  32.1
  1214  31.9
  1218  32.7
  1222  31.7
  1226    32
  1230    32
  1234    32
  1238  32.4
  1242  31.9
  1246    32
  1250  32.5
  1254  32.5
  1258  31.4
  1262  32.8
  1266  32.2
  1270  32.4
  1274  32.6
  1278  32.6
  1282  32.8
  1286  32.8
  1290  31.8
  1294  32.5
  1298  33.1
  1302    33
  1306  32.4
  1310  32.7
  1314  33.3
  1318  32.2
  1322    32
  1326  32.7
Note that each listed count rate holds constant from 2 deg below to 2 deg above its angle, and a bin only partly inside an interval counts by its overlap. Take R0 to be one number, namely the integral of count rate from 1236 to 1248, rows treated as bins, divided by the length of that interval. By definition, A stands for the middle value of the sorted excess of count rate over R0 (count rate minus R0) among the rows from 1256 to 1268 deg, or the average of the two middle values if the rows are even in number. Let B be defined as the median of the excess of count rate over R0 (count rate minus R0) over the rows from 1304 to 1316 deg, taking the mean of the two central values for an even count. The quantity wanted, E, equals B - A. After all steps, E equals 0.5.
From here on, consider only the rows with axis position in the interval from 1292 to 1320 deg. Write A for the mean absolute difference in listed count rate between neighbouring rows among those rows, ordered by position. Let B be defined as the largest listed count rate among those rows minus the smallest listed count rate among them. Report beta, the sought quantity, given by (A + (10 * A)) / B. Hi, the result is 5.5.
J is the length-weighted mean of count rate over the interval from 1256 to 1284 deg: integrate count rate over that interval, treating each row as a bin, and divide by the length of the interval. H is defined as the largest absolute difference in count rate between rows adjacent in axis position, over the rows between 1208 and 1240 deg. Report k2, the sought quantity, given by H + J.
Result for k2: 33.4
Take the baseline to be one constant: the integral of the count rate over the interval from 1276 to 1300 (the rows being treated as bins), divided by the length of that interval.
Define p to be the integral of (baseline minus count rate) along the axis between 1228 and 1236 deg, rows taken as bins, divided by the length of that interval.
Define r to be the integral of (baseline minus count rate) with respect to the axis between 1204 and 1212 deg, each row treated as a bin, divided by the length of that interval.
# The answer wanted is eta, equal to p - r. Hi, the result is 0.1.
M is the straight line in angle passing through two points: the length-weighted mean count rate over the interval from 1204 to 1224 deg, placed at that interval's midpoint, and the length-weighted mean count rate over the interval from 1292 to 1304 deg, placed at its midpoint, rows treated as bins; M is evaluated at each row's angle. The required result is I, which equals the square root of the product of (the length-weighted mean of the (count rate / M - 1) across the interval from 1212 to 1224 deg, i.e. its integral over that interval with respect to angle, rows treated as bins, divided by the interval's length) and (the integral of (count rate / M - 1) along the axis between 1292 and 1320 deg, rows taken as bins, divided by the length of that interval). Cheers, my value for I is 0.0026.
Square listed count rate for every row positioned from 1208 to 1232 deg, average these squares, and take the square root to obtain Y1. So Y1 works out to 32.07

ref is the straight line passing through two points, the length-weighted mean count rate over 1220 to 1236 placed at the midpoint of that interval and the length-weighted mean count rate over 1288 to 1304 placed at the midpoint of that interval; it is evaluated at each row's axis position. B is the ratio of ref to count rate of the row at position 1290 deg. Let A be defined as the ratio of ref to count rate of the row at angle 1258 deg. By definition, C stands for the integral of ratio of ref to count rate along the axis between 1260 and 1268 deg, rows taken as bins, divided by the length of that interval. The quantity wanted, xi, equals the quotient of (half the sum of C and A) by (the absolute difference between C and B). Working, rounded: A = 1.03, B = 1.02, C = 0.99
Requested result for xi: 34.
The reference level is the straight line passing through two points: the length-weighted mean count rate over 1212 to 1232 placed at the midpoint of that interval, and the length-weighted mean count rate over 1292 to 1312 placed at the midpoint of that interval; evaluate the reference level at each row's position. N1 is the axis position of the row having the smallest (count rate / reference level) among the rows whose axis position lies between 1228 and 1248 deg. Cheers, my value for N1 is 1242 deg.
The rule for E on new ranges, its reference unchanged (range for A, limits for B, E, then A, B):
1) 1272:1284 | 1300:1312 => 0.1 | 0.50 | 0.6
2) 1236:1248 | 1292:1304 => 1.0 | -0.10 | 0.9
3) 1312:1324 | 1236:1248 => -0.2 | 0.10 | -0.1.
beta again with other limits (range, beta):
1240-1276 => 4.0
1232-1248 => 7.3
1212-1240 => 4.6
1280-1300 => 4.9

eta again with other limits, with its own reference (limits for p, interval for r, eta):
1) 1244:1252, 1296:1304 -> 0.8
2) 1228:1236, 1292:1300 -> 0.8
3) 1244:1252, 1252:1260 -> -0.3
